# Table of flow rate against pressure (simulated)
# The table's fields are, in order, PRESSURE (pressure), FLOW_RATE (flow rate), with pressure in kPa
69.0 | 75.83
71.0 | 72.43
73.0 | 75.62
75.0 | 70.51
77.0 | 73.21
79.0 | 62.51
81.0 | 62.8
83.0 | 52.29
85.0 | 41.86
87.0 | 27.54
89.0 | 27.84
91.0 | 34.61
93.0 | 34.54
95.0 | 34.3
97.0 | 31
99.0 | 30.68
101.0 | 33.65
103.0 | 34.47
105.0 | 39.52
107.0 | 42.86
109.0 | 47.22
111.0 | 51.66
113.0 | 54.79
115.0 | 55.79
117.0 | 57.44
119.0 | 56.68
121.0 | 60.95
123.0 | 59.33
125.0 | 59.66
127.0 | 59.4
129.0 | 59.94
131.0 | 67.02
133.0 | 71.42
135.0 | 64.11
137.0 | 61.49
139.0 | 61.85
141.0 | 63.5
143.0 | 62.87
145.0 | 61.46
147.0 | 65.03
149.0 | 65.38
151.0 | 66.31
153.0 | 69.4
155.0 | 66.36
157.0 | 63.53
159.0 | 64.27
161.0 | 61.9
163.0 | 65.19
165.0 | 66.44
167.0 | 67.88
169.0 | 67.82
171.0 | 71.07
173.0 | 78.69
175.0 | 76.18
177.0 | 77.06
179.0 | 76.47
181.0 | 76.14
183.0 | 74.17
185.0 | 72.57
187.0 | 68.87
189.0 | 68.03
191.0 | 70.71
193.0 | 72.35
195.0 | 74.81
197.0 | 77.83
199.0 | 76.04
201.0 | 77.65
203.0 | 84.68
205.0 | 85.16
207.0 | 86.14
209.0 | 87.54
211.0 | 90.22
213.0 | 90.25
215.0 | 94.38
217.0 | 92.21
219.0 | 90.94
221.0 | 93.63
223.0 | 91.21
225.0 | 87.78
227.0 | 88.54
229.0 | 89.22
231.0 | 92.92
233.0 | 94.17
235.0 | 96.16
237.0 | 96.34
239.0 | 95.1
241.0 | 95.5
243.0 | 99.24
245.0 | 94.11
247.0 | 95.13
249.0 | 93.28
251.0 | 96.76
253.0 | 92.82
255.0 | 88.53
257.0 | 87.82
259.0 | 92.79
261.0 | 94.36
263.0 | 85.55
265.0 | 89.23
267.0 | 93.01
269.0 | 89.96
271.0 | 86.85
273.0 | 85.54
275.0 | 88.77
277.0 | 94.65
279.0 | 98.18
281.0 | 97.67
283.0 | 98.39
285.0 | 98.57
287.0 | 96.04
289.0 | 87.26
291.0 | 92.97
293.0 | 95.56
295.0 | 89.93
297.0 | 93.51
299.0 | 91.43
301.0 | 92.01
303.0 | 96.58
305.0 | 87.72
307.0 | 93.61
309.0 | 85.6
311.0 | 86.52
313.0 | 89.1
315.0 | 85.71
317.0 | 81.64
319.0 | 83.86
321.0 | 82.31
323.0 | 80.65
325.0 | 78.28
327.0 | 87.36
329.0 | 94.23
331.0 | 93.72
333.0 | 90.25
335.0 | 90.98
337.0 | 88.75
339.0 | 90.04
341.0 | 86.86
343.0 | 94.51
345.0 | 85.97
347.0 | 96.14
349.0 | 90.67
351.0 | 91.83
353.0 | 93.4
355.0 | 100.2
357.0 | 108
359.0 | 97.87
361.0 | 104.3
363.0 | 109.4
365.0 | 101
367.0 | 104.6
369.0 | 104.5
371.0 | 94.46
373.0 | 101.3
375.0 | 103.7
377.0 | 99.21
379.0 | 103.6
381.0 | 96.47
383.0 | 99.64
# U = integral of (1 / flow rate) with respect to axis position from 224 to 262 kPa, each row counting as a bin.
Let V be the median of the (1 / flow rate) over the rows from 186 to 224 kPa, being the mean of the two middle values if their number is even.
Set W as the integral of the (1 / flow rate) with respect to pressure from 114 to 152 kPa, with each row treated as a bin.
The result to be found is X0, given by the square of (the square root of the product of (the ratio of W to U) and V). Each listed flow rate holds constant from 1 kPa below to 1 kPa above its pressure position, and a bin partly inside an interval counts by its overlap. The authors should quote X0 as 0.018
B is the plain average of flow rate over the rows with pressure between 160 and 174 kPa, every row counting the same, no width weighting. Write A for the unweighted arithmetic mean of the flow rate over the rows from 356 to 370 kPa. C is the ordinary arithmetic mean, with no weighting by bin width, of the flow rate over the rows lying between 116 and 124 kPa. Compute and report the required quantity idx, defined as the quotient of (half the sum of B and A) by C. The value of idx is 1.47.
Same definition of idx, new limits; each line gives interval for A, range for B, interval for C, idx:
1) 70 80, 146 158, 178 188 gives 0.93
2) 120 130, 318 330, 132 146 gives 1.13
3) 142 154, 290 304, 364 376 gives 0.78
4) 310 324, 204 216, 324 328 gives 1.05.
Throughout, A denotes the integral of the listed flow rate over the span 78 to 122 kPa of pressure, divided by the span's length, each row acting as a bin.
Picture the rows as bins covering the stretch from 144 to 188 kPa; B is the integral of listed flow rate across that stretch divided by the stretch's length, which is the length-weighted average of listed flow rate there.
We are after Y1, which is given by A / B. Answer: 0.6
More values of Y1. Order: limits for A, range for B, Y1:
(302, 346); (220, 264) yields 0.9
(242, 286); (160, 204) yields 1.3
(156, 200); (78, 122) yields 1.6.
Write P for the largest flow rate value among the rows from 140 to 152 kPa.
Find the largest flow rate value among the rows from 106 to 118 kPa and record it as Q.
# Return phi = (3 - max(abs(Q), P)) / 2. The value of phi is -32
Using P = 66.31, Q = 57.44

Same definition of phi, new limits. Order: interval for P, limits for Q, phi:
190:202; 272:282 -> -48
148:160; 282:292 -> -48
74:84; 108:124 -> -35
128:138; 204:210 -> -42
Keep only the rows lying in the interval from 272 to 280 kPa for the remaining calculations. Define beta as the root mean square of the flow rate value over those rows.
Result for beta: 92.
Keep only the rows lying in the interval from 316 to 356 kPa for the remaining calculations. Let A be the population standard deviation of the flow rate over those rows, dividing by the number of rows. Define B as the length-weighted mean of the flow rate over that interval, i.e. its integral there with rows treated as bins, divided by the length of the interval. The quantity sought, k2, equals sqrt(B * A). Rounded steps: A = 5.6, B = 89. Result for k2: 22.3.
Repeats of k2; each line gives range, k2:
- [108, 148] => 17.7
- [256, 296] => 20.0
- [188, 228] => 26.0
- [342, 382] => 24.3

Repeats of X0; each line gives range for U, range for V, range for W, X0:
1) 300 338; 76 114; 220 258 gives 0.024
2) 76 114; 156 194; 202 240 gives 0.006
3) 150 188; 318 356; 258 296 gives 0.008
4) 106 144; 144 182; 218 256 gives 0.009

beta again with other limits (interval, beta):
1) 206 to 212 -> 88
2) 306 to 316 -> 88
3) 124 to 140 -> 63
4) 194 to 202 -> 77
